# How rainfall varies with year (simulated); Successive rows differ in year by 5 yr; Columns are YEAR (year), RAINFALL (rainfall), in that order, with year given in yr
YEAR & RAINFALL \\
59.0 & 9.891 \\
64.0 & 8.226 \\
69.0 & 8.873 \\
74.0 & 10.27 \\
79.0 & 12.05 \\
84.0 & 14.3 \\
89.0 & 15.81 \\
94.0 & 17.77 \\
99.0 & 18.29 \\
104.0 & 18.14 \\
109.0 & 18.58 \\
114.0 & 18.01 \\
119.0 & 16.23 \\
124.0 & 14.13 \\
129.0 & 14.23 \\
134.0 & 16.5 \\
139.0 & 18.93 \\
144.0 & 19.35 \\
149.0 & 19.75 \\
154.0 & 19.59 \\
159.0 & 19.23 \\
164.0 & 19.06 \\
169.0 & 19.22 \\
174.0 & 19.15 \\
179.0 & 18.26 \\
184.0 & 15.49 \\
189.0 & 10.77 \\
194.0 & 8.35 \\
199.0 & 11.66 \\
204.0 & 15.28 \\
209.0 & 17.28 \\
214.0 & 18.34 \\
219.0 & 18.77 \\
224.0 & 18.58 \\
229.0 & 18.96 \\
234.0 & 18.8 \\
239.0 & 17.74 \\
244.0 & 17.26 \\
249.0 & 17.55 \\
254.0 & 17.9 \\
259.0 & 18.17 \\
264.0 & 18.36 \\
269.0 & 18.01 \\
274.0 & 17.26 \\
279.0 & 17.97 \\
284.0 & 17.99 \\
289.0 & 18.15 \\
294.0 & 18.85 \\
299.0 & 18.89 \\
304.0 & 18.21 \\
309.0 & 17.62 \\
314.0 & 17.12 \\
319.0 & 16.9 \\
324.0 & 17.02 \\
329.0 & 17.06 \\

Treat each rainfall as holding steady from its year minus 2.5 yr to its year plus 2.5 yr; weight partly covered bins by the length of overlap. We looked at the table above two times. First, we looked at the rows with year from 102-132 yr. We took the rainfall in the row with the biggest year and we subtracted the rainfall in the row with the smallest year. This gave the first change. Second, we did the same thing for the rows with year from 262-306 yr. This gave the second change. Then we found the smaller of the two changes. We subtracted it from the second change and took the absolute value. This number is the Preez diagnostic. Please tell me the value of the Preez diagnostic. 4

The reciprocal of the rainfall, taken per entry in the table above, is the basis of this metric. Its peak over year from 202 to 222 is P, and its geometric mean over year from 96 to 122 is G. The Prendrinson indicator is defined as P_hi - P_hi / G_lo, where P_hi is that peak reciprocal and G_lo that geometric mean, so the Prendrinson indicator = -1.10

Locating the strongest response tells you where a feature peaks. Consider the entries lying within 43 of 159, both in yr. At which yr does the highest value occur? 149.0 yr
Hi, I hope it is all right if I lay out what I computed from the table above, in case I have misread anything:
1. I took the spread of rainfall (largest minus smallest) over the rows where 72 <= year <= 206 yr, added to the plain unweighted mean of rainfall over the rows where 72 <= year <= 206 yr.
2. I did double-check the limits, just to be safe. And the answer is 28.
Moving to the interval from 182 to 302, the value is 28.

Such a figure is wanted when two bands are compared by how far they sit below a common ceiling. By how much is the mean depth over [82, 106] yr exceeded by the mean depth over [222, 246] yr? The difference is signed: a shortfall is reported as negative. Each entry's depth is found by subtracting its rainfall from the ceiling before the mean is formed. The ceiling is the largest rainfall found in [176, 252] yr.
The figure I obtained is -1.4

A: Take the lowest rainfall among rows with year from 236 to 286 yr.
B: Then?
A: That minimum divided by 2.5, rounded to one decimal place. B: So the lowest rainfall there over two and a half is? 6.9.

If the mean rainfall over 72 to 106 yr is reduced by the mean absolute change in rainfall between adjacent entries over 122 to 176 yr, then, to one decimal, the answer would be 14.6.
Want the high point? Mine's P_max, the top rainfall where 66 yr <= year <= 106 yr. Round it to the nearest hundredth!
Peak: 18.29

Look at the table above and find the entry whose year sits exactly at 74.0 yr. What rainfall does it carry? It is 10.27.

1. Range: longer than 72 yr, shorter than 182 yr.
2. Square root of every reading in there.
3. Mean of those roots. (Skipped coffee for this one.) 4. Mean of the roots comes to 4.13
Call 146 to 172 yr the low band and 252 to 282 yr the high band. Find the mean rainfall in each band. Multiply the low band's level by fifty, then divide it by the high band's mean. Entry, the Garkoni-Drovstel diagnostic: 54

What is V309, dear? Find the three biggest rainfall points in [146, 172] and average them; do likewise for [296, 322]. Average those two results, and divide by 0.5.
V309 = 37.8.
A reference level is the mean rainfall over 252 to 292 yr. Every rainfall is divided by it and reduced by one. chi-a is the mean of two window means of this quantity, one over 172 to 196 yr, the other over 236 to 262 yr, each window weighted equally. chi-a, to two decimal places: -0.11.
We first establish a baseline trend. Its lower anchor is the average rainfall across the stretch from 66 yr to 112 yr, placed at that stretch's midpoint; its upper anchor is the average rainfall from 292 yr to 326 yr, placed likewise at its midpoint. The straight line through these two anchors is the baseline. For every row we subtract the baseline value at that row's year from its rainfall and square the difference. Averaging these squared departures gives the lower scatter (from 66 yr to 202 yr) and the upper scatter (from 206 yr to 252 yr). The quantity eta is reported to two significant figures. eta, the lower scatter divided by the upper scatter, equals 5.0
